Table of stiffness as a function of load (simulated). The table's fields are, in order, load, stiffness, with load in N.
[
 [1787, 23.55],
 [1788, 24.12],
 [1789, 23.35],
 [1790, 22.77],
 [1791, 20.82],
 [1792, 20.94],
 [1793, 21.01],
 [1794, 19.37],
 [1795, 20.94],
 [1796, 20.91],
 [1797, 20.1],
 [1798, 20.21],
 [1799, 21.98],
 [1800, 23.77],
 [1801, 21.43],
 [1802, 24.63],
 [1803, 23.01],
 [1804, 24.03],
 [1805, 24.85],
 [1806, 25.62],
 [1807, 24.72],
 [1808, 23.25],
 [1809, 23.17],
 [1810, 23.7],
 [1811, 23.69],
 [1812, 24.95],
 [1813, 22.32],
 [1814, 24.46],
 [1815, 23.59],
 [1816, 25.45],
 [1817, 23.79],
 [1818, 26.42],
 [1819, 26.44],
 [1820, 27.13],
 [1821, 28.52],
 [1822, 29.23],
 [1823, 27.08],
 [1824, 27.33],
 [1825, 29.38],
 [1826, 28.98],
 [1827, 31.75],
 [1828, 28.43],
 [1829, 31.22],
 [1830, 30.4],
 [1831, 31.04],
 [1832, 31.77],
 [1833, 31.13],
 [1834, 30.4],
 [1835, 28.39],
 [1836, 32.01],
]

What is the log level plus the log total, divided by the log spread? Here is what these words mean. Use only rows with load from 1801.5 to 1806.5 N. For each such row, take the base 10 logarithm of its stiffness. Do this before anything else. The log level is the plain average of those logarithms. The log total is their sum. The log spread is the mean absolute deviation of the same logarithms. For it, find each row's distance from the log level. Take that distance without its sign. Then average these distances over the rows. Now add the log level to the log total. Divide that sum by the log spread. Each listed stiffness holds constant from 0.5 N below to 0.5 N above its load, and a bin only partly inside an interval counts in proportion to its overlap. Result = 640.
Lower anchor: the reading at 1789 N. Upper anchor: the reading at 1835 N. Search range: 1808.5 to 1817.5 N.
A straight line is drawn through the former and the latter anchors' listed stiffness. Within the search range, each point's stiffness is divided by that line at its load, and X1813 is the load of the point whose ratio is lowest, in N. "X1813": 1813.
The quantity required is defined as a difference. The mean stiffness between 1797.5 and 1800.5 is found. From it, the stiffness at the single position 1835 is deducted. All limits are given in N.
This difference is -6.4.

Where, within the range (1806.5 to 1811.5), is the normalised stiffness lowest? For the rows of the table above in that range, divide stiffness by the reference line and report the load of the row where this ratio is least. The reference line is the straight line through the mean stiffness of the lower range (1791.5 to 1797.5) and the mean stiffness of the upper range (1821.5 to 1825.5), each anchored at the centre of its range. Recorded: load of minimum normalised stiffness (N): 1809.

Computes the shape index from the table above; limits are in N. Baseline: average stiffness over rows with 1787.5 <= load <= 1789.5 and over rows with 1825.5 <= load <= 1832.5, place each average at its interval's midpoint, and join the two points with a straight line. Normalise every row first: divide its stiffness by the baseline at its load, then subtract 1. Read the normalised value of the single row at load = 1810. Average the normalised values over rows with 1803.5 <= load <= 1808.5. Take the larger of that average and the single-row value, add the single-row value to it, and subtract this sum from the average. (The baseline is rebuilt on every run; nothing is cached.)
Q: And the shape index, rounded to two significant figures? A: 0.13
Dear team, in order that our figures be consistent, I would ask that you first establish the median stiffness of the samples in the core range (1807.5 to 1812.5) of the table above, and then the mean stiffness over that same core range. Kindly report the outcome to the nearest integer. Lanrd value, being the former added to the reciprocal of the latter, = 24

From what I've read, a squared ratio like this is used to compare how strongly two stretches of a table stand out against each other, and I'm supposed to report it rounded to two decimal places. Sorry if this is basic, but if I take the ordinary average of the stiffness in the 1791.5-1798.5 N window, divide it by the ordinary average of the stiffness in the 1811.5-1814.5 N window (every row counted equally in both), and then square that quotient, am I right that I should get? 0.73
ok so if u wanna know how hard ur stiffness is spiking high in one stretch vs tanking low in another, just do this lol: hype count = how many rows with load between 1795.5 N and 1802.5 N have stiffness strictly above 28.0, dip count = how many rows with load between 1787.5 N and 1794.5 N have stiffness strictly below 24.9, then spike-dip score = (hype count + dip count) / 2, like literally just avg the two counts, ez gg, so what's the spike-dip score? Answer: 3.5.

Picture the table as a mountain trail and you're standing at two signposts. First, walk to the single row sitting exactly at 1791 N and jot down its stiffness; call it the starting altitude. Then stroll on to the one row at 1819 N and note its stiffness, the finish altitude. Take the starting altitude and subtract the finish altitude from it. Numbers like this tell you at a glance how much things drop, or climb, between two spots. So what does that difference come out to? -6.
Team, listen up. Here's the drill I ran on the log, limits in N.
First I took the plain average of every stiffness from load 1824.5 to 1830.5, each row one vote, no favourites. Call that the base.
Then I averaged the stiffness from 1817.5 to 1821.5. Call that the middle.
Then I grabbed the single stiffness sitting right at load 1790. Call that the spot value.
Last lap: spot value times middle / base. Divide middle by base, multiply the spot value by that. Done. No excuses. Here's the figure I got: 20.6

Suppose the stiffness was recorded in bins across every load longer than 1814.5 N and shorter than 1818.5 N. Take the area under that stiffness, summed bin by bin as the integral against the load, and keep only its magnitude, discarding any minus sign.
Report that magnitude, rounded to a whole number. 99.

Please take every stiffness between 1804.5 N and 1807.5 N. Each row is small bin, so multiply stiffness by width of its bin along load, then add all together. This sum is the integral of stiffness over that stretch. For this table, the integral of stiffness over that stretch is 75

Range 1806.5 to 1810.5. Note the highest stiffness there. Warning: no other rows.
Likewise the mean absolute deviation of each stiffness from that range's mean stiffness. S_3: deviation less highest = -24.2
